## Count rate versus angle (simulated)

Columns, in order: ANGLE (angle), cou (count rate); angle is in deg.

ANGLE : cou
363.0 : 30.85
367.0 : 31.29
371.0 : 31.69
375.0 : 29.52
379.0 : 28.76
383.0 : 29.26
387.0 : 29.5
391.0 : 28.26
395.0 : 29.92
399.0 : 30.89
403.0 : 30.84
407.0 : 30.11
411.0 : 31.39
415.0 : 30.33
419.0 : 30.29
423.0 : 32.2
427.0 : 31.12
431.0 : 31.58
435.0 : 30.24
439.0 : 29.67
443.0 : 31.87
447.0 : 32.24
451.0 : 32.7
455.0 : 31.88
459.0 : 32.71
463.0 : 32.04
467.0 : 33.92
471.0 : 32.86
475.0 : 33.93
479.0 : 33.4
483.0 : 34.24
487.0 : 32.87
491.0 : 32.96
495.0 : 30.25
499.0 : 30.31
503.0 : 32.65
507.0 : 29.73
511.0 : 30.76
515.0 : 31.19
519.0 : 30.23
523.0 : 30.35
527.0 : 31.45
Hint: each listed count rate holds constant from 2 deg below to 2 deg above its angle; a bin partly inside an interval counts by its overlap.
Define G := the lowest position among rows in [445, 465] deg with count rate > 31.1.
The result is 447.0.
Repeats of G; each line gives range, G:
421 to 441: 423.0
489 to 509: 491.0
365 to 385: 367.0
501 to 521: 503.0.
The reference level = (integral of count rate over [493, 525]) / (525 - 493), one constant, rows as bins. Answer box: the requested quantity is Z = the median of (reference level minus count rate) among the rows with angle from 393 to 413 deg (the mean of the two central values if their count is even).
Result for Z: -0.2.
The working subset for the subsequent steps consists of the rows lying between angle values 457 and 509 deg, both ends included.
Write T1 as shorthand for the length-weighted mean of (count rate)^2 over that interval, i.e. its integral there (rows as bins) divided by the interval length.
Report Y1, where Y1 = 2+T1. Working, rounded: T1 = 1055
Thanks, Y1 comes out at 1057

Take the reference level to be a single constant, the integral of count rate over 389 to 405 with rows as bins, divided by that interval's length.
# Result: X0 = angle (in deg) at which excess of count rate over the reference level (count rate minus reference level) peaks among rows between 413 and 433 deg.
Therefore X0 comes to 423.0 deg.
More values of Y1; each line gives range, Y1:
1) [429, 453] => 988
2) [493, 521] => 947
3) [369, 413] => 904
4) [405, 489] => 1026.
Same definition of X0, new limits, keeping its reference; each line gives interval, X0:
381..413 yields 411.0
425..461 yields 459.0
